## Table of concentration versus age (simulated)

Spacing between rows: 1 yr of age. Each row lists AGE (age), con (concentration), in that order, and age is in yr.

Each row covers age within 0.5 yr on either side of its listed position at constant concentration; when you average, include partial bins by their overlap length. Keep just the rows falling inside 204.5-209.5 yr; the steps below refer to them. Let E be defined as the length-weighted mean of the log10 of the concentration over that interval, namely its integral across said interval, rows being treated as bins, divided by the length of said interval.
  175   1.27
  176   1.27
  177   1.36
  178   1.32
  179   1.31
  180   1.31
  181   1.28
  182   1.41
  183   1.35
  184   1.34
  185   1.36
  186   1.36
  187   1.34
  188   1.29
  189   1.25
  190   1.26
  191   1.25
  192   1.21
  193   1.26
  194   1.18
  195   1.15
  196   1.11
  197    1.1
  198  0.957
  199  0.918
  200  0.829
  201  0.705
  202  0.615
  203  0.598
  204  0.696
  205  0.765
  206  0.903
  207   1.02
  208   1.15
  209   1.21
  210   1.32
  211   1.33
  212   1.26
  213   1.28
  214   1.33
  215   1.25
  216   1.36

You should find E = -0.002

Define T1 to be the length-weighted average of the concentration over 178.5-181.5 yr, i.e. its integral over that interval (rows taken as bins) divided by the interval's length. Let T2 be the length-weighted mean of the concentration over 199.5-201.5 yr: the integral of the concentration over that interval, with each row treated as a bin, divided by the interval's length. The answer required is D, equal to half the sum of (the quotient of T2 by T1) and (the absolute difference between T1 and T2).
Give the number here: 0.56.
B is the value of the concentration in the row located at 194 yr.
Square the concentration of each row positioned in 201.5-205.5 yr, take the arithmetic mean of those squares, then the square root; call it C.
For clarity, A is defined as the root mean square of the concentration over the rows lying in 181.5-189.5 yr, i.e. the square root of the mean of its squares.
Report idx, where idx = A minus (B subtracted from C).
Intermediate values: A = 1.34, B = 1.18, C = 0.67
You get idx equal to 1.8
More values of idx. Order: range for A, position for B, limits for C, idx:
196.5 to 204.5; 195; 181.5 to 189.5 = 0.6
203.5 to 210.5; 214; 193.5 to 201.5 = 1.4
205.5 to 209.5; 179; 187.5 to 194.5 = 1.1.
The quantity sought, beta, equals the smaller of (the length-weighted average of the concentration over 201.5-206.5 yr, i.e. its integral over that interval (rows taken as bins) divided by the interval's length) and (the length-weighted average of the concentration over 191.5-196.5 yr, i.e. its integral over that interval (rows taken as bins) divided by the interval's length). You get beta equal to 0.72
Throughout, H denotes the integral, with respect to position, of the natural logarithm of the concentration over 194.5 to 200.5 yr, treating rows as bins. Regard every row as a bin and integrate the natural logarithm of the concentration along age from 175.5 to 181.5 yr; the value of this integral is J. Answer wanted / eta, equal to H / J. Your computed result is 0.0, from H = 0.0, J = 1.6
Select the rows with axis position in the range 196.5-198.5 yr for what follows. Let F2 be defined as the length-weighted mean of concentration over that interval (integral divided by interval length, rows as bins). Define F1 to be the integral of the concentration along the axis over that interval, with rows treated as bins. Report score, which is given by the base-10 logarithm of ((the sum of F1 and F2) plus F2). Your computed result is 0.61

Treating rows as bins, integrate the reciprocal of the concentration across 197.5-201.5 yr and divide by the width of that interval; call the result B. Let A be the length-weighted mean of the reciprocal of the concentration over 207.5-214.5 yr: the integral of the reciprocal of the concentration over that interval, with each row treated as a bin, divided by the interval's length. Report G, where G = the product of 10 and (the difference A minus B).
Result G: -4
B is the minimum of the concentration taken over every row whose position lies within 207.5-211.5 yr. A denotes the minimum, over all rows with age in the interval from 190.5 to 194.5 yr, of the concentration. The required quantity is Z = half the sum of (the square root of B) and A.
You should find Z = 1.13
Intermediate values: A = 1.18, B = 1.15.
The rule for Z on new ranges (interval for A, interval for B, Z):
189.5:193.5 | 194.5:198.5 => 1.09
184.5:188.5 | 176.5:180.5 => 1.22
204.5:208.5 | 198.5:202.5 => 0.77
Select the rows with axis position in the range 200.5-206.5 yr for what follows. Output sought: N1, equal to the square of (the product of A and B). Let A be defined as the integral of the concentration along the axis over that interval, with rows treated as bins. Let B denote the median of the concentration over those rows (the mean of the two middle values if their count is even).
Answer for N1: 9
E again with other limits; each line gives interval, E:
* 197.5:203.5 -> -0.121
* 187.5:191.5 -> 0.101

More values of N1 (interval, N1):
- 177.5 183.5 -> 110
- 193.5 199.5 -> 50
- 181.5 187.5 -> 122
